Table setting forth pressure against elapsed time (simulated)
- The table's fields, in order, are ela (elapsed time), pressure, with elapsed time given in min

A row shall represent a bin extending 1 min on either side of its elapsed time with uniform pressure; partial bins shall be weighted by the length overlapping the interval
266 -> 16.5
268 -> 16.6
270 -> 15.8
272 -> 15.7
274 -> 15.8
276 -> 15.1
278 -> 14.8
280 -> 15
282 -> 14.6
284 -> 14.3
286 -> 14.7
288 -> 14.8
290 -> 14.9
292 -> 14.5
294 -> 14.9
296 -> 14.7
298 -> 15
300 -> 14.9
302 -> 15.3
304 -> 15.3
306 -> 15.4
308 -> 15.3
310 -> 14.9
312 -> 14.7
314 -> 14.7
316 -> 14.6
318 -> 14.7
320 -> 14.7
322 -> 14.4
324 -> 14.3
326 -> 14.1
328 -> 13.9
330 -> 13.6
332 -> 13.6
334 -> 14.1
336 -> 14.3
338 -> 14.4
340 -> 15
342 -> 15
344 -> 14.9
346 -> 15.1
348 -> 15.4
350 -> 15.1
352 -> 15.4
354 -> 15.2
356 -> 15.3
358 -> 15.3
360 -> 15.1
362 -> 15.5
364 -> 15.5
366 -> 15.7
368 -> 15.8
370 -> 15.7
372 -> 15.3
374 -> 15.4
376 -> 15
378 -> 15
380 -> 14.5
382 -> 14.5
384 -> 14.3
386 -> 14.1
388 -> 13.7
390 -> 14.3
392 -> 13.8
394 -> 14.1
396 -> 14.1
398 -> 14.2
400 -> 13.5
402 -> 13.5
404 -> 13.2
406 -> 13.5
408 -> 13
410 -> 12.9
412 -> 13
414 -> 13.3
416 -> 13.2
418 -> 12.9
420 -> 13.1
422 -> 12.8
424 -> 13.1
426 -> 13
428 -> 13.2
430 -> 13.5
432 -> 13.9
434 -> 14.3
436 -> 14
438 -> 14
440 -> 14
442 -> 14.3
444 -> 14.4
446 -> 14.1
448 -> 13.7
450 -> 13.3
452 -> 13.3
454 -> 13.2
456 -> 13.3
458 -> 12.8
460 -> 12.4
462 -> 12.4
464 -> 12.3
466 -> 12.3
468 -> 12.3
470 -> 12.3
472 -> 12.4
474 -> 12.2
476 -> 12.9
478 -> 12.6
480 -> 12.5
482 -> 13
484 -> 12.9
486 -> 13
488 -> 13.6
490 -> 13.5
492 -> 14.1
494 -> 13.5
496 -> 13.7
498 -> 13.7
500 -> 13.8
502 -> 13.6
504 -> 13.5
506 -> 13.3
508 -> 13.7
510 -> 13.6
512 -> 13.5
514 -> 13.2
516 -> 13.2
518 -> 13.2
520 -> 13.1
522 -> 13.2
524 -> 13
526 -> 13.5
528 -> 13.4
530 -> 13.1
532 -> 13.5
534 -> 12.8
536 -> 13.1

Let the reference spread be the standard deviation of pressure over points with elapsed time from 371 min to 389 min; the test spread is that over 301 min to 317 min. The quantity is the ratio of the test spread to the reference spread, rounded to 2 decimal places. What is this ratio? 0.58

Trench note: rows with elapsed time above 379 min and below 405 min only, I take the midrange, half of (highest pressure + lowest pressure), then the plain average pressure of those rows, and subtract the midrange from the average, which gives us 0.13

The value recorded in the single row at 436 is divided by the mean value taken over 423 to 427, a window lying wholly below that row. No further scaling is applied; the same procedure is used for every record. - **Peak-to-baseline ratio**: 1.07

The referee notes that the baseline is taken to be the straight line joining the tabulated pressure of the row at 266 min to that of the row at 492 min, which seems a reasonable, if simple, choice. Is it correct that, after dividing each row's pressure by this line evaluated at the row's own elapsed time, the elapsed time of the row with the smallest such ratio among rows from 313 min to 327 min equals 326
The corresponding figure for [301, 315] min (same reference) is 312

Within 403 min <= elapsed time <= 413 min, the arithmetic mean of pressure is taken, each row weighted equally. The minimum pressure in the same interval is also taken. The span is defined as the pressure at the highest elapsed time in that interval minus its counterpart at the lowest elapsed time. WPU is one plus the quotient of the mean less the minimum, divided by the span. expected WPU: -0.1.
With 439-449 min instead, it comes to -0.3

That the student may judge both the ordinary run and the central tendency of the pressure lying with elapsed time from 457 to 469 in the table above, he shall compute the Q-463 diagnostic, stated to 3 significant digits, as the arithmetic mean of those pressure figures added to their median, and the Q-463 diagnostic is 24.8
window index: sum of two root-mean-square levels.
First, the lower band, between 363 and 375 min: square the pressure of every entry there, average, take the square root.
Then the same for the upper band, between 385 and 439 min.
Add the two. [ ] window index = 29.1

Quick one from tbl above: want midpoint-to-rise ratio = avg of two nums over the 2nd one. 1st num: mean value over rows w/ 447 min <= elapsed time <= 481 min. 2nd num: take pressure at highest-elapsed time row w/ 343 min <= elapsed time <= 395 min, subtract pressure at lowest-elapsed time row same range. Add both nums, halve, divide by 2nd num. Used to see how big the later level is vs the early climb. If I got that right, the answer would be -7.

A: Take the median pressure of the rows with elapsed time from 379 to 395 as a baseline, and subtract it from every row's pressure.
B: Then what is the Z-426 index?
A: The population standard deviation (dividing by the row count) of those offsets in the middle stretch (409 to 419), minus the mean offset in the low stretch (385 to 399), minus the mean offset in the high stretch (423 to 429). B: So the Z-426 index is 1.4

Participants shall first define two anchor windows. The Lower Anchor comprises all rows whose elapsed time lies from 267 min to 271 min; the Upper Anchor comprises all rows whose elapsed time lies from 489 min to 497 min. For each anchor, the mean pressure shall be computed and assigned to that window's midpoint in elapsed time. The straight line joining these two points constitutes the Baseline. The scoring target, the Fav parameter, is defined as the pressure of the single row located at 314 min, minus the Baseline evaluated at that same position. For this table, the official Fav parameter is -1.0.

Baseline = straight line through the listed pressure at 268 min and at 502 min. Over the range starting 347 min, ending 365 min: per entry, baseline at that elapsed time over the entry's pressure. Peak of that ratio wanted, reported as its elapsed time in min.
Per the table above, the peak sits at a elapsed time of 350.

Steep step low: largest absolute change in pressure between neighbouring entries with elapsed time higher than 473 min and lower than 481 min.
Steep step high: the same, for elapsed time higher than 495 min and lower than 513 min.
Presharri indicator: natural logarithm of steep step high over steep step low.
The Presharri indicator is -0.6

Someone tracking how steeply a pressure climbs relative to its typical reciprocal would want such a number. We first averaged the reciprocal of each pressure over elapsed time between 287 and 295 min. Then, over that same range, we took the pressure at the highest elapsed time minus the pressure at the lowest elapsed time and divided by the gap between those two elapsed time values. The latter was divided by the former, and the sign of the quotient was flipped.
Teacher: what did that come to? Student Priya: -0.2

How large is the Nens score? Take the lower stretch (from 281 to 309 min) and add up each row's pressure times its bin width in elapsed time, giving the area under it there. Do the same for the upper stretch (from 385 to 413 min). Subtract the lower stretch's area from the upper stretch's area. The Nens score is -35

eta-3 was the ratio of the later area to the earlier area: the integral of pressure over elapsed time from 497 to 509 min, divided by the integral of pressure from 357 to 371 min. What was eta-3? 0.8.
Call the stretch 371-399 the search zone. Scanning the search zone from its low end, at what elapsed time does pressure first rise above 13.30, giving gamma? 372 min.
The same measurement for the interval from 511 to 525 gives 512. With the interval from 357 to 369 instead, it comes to 358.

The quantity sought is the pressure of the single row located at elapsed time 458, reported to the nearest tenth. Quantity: 12.8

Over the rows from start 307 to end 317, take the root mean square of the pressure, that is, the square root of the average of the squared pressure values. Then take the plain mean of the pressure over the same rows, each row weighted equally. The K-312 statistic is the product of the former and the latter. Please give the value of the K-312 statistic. 220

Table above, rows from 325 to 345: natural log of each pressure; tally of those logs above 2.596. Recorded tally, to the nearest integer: 10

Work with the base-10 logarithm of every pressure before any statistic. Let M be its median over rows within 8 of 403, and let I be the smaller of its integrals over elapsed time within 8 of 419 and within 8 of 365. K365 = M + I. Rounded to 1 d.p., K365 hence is 19.0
